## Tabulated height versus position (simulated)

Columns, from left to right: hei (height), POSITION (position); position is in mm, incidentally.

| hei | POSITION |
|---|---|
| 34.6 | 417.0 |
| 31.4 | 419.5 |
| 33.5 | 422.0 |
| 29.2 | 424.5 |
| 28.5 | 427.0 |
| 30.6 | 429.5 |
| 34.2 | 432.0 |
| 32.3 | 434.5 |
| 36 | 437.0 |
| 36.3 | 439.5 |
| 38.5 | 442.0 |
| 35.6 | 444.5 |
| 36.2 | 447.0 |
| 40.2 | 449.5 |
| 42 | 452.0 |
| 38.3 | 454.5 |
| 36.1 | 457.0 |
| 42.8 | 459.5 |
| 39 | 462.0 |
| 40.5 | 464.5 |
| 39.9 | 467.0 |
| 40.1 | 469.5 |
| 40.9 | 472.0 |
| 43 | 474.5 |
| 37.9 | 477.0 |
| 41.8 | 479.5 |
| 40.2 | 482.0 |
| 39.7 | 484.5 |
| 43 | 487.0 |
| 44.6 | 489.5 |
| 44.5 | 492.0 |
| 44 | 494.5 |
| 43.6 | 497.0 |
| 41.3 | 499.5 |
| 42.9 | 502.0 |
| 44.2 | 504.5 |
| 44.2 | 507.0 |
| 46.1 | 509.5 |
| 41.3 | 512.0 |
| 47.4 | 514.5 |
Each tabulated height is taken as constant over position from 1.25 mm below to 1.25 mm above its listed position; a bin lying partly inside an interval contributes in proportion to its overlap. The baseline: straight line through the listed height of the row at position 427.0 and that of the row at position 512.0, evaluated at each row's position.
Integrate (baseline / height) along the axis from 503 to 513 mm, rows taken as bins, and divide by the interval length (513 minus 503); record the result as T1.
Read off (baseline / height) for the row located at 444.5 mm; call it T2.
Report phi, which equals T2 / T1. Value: 0.94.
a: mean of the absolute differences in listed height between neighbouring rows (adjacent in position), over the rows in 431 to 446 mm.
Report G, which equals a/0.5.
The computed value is 4.4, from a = 2.2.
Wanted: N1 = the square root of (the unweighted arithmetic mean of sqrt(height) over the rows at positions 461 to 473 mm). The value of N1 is 2.52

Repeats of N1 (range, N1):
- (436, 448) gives 2.46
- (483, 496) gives 2.56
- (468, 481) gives 2.53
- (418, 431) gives 2.35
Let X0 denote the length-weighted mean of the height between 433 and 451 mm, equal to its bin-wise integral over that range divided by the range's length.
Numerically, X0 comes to 36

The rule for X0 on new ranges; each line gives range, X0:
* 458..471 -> 40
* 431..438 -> 34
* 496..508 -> 43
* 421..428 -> 30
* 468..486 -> 41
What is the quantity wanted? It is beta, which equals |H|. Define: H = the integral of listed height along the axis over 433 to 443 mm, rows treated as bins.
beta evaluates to 357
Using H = 357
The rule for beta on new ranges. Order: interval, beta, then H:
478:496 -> 765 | 765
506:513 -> 308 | 308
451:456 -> 199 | 199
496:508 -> 519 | 519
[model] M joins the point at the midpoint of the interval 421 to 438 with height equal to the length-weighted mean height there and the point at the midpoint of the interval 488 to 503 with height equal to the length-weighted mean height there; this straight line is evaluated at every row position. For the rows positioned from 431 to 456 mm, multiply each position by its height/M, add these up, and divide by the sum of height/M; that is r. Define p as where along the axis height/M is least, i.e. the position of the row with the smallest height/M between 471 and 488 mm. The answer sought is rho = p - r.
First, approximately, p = 477.0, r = 443.4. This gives 33.6 mm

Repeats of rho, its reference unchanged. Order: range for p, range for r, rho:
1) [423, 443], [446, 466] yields -28.7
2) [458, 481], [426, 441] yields 43.5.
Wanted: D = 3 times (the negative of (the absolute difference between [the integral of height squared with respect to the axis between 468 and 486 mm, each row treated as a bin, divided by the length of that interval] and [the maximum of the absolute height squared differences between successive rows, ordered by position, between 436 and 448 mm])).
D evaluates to -4293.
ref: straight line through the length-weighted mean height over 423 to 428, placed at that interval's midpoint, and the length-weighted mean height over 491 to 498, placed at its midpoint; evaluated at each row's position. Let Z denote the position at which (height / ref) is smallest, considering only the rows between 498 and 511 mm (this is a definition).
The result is 499.5 mm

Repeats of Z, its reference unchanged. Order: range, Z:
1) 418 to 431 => 427.0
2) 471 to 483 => 477.0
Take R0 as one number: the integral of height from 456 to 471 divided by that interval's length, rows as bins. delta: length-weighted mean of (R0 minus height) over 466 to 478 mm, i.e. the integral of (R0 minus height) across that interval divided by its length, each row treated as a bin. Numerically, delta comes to -0.6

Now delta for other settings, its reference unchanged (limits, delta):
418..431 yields 9.0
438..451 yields 2.4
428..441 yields 5.9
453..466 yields 0.4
